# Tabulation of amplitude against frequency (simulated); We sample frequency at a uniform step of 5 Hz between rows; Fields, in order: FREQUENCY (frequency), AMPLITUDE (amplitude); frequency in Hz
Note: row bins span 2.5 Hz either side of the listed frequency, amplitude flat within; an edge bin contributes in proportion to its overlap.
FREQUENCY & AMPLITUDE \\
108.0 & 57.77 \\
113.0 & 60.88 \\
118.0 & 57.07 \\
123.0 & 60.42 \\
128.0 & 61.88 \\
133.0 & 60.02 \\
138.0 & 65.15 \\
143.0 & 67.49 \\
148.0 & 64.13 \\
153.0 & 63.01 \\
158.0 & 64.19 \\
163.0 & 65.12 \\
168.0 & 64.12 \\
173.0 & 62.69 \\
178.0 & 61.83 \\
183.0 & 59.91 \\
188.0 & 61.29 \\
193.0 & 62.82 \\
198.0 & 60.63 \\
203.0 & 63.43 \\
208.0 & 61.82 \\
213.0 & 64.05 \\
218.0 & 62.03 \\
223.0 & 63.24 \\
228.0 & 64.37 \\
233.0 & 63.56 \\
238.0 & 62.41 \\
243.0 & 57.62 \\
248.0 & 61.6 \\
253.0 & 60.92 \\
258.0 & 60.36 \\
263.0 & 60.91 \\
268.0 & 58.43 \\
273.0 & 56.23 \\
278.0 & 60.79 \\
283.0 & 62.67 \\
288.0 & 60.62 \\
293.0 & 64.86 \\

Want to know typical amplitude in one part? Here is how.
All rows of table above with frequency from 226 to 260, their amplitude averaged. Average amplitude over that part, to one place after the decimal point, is 61.5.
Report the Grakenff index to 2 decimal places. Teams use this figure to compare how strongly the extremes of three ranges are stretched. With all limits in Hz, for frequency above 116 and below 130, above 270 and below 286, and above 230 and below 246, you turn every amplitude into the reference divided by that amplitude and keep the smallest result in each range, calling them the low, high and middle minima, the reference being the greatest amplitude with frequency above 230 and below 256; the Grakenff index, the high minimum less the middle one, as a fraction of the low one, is 0.01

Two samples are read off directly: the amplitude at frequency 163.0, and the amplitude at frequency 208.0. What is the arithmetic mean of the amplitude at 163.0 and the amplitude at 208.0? 63.5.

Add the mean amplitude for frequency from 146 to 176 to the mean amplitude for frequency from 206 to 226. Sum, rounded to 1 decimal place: 126.7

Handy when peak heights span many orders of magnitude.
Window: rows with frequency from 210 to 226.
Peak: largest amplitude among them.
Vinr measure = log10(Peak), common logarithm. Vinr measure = 1.81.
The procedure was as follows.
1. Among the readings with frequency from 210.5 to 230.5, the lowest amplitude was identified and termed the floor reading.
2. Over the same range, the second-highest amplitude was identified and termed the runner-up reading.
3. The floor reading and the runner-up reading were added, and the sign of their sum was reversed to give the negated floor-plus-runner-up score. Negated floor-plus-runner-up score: -126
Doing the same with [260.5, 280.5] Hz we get -117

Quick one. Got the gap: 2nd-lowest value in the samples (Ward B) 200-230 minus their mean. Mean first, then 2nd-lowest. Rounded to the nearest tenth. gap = -1.1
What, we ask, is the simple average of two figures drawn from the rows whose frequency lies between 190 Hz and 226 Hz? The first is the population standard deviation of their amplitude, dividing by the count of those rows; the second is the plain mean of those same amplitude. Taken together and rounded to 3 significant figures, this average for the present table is 31.8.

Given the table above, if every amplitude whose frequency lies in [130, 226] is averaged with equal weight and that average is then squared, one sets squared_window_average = 3969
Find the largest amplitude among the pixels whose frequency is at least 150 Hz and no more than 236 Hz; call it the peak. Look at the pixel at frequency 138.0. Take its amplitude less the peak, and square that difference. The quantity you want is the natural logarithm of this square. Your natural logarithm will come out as -7.0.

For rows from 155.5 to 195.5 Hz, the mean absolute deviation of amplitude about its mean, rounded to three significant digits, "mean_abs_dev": 1.32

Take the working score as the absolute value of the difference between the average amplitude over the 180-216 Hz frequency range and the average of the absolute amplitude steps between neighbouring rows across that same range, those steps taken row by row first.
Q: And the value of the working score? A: 60.0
